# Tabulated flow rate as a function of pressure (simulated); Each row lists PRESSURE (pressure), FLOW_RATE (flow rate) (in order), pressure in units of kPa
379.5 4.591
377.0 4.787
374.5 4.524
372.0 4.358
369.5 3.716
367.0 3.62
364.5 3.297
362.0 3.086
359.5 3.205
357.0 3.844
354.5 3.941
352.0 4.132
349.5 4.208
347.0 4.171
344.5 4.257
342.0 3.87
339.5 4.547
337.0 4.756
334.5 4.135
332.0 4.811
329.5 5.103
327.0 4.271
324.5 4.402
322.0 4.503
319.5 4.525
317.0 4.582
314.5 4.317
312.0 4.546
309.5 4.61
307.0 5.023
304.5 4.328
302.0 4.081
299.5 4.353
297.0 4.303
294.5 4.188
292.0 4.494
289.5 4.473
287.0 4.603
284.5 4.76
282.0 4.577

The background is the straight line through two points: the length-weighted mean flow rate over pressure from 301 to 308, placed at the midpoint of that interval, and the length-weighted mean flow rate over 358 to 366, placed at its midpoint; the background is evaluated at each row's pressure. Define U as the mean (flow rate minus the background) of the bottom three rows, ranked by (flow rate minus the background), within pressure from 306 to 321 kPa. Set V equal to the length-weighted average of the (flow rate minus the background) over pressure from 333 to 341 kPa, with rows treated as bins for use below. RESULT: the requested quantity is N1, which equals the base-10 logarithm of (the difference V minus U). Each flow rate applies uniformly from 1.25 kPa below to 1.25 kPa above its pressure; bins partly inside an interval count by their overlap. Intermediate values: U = 0.18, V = 0.701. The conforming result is -0.28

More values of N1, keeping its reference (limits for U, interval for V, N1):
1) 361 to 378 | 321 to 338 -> -0.32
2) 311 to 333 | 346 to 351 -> -0.33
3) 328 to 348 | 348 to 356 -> -0.58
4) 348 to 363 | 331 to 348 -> -0.26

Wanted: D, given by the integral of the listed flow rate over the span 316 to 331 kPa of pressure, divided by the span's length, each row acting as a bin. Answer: 4.57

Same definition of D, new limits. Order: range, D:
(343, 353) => 4.19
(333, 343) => 4.35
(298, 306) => 4.28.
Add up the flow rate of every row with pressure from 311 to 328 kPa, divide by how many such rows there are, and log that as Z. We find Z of 4.45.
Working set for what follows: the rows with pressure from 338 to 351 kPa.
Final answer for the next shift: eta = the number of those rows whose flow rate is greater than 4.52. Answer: 1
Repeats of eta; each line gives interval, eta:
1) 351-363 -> 0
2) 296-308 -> 1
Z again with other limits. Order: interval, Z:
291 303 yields 4.28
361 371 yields 3.43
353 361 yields 3.66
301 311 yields 4.51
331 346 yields 4.40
